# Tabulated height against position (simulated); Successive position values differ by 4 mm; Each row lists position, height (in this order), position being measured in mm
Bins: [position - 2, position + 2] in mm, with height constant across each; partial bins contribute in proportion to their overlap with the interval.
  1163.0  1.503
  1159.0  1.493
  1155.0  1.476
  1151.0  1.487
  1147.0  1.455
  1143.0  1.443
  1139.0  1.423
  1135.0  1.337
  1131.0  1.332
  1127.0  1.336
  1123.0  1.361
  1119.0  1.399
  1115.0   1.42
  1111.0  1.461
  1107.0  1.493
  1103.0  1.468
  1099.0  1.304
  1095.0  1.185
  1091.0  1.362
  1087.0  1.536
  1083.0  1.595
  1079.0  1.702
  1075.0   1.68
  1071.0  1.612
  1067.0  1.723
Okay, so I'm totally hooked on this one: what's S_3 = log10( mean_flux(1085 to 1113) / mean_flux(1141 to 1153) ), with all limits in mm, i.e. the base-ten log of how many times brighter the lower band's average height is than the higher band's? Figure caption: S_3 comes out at -0.018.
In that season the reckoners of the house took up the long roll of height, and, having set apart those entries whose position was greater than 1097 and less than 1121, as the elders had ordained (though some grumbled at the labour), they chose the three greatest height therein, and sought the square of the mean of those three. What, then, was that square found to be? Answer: 2.17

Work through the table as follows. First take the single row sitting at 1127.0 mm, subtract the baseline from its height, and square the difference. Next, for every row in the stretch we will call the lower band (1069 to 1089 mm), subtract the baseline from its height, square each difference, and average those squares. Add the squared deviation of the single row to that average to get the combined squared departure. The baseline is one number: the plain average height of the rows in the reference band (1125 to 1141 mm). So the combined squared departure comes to 0.076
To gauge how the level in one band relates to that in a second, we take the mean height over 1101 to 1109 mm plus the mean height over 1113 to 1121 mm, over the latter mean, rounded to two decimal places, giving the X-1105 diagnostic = 2.05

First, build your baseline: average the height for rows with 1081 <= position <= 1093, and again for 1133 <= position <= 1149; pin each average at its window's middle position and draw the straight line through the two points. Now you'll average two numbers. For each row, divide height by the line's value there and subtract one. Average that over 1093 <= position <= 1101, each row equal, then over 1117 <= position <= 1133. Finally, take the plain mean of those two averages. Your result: -0.11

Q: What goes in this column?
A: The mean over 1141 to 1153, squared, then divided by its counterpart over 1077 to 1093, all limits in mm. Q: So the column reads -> 1.38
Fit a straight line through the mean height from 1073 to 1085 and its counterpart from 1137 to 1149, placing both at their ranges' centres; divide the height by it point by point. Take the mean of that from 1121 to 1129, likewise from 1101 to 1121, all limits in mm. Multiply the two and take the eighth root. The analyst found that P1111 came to 0.978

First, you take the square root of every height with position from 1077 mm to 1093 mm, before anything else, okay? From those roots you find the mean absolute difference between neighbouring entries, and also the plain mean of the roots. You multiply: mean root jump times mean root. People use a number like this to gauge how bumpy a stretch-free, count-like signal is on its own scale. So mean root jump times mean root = 0.06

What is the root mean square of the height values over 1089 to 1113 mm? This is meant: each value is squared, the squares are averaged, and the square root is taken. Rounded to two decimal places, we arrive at 1.38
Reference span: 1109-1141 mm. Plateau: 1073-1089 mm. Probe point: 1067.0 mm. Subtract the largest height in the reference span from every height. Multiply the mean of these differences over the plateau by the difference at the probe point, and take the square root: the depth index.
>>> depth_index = 0.21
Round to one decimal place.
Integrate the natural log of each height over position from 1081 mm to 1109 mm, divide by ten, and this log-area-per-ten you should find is 1.0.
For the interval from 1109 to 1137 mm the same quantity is 0.9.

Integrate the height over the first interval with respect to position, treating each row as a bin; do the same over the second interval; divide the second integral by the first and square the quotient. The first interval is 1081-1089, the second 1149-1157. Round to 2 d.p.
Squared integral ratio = 0.90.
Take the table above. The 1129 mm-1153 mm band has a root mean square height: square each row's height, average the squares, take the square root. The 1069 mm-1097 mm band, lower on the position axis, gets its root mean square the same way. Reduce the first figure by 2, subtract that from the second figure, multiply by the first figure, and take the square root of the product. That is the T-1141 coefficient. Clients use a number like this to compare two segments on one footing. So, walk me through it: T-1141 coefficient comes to 1.732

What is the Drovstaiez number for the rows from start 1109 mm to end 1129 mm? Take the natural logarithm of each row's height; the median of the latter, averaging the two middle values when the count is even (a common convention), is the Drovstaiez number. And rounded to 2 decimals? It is 0.34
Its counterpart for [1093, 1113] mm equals 0.38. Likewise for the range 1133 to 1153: 0.37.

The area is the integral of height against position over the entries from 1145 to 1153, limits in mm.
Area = 12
